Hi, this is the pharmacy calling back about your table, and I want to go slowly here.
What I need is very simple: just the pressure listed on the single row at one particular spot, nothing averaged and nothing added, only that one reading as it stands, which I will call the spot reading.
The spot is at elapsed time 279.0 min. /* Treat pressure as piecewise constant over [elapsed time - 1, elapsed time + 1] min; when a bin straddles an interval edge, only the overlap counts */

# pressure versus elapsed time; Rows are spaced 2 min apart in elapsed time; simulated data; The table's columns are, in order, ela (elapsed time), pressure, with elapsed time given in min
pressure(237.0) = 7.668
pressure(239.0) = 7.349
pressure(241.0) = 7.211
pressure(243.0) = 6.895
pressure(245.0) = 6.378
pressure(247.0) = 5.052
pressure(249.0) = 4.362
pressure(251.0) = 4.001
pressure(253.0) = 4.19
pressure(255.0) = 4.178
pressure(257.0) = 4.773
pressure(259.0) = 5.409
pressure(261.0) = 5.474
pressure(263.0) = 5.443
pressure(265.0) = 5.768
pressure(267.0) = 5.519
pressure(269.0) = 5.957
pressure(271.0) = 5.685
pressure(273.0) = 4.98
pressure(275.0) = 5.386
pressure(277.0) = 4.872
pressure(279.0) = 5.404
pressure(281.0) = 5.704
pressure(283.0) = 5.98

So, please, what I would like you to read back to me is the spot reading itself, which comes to 5.404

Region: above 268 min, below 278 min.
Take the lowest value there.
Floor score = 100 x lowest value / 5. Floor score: 97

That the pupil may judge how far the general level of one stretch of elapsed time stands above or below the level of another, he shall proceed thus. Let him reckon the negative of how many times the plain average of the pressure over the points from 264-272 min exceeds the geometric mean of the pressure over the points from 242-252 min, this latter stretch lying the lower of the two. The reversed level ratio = -1.098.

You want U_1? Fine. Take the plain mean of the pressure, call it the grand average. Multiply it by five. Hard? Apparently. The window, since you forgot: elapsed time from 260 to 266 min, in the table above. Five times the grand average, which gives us 27.8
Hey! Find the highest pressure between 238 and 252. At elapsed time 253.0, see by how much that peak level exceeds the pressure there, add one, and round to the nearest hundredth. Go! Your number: 4.16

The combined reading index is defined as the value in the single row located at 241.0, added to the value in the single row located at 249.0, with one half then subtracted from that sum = 11.1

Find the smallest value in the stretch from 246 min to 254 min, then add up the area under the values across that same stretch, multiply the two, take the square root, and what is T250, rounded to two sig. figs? 12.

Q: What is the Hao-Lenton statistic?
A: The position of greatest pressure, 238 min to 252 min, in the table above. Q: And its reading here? 239.0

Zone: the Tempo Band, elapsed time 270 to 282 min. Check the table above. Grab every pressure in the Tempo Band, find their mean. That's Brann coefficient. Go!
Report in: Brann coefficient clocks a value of 5.3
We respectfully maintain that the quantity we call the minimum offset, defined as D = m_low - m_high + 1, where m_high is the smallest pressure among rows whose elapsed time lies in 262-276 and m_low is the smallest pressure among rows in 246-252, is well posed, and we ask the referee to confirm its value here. 0.02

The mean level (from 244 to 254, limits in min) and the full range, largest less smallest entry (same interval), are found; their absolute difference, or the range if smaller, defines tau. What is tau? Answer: 2.4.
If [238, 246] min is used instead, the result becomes 1.0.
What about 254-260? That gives 1.2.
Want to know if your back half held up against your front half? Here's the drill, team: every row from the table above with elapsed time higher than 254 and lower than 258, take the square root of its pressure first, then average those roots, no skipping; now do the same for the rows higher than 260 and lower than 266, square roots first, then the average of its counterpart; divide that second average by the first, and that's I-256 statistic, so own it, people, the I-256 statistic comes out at 1.12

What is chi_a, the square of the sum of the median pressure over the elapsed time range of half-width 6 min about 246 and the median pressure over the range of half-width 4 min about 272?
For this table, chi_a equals 127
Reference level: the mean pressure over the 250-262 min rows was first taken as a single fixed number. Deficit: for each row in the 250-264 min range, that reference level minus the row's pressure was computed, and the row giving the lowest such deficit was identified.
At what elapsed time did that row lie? 261.0 min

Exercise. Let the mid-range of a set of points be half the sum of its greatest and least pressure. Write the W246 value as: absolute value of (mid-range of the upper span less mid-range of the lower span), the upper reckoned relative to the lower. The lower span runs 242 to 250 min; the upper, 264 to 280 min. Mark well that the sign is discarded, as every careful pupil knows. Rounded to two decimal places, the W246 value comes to 0.21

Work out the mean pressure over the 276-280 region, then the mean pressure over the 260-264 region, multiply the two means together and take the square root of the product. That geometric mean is 5.3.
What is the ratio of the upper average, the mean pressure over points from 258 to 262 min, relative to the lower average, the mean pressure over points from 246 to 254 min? 1.2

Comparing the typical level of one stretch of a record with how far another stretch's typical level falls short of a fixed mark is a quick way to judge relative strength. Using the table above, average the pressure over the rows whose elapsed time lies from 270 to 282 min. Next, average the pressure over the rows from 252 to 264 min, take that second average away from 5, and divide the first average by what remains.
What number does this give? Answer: 60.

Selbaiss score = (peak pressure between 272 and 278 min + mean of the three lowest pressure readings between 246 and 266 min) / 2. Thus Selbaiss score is 4.75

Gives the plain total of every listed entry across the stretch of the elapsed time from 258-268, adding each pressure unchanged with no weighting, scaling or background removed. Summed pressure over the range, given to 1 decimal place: 27.6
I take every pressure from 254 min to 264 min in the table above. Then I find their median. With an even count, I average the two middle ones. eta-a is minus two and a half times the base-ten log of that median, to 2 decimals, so -1.83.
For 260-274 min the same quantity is -1.85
